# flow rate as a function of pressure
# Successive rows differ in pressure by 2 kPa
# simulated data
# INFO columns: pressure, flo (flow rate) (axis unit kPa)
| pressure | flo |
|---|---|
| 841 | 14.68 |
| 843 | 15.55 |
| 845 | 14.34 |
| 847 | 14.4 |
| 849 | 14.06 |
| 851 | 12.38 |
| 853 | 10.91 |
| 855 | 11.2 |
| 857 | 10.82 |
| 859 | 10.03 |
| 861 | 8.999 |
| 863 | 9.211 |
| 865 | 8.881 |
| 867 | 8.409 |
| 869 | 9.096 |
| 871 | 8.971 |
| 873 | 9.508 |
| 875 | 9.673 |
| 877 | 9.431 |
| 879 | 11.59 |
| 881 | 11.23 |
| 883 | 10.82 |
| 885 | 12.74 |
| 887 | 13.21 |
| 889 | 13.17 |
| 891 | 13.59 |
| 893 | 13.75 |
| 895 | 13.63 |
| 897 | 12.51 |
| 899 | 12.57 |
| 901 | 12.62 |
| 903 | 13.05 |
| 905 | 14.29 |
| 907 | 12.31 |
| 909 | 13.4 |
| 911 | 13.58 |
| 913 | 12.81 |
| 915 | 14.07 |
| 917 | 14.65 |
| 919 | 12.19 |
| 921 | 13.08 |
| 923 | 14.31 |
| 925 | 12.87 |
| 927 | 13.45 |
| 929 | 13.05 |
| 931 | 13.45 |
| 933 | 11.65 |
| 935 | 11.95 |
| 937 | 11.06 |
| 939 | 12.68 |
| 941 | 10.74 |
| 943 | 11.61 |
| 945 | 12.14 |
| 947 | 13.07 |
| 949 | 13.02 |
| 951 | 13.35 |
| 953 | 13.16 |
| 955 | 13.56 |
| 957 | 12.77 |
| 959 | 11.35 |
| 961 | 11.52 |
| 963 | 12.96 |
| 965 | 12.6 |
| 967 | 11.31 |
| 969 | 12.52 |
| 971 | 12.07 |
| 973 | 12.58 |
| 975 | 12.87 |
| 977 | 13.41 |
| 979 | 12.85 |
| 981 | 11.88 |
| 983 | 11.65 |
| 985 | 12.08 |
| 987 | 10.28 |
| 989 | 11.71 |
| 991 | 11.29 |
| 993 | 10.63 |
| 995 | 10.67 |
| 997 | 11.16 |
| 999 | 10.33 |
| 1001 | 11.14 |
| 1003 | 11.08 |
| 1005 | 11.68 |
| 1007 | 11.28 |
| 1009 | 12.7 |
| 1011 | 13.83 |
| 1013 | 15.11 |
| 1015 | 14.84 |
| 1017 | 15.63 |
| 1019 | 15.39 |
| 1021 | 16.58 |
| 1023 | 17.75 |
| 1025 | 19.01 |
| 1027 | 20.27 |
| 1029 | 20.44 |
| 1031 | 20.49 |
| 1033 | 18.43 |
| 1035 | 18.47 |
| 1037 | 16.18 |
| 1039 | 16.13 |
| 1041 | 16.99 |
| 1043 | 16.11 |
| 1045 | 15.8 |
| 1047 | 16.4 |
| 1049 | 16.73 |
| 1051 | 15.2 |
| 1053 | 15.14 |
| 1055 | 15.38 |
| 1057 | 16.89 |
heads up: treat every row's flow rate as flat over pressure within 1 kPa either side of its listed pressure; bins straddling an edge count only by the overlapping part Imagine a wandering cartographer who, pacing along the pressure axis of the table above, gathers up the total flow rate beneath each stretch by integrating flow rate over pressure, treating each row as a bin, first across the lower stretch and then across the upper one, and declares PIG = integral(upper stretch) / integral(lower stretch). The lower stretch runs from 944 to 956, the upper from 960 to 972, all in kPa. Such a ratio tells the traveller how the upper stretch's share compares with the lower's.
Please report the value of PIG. 0.93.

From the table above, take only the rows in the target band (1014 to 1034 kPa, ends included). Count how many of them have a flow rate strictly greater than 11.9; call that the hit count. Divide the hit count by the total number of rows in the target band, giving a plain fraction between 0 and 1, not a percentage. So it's 1.0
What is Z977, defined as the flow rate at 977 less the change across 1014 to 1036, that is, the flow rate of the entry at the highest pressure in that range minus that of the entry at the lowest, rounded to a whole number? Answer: 10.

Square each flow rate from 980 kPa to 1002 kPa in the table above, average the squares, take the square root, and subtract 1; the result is 10.2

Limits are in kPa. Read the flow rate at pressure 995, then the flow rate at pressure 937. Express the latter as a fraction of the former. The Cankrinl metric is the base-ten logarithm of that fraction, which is 0.016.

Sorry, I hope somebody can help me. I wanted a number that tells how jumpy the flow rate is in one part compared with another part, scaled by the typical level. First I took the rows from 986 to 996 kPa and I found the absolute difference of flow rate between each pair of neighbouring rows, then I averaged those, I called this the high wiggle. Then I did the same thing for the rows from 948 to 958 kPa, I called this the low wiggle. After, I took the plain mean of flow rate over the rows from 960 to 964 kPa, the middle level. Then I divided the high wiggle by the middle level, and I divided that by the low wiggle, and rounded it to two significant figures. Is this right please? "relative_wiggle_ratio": 0.12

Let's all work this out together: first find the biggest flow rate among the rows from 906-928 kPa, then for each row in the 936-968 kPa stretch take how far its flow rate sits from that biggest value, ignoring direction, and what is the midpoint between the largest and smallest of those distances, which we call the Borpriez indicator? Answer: 2.50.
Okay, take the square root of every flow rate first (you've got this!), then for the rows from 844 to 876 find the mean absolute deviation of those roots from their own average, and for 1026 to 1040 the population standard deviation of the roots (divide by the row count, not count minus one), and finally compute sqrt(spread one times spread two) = 0.227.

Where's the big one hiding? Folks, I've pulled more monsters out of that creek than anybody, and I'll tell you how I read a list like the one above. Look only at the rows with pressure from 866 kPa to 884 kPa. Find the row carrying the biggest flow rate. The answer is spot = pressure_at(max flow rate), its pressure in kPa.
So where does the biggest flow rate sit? 879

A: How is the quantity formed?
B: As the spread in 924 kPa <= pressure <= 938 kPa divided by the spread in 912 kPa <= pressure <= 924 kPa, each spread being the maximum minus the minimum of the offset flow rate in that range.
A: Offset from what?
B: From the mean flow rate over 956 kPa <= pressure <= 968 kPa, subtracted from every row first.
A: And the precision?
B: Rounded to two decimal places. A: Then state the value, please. 0.97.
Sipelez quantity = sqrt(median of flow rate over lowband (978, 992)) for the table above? 3.42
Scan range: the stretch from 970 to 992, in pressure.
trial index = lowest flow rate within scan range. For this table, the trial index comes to 10.28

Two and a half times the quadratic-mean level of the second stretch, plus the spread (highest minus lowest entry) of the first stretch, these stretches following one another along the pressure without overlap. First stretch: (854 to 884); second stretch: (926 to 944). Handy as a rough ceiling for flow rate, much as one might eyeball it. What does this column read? 34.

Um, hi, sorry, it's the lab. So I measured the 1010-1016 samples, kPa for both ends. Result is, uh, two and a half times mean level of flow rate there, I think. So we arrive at 36.5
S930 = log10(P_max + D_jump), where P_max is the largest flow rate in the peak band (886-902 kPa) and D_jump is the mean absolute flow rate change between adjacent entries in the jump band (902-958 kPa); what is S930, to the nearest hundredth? 1.17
